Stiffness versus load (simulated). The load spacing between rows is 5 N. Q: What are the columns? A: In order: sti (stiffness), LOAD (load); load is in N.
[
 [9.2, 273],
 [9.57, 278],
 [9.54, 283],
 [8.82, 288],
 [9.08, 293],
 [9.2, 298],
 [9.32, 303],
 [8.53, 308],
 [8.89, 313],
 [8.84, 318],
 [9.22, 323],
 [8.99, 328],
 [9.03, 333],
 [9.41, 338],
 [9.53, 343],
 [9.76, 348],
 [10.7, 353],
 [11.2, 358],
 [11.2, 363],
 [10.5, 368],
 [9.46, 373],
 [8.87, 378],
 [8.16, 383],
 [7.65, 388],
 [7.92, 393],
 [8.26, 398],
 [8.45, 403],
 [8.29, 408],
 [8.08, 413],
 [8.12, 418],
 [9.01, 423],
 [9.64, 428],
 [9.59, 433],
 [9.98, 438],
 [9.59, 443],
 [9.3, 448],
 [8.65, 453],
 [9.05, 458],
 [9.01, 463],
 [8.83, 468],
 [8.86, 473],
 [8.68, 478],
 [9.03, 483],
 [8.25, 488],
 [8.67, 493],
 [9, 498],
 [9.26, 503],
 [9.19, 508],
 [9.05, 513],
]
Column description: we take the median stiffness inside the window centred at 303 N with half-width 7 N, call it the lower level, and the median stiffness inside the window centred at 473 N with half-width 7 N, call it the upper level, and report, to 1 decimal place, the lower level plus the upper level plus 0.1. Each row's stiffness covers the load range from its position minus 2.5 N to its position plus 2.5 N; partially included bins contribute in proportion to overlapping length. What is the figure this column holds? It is 18.1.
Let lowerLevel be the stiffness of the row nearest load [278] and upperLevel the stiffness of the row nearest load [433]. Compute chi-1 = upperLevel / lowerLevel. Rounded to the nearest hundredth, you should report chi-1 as 1.00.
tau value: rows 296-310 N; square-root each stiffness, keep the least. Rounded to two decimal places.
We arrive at 2.92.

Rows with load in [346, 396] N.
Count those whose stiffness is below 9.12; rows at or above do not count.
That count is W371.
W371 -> 4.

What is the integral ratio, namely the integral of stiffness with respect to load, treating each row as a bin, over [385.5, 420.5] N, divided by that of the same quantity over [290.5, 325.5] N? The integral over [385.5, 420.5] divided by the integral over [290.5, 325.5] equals 0.90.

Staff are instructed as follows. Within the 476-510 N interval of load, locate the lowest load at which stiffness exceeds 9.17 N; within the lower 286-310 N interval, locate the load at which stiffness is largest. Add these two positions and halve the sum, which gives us 403.0 N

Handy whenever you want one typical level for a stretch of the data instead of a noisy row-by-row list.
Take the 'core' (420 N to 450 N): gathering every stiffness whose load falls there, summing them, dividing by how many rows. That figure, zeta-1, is 9.5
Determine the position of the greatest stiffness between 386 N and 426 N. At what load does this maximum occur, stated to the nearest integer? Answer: 423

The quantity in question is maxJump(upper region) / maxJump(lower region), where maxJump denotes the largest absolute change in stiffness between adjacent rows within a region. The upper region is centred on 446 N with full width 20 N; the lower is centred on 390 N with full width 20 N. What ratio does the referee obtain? 1.3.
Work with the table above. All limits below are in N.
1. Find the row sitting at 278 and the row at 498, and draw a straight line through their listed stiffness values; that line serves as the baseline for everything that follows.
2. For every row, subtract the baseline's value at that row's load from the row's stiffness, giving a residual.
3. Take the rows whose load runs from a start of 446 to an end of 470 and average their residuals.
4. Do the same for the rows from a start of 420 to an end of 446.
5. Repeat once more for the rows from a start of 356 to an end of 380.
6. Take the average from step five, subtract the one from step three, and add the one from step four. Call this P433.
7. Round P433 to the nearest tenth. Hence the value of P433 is 1.4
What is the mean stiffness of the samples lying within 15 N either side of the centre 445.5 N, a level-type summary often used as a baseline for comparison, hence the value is 9.4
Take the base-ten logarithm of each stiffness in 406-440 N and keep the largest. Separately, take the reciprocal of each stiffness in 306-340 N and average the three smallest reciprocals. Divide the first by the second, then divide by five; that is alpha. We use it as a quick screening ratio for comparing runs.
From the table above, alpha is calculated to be 1.84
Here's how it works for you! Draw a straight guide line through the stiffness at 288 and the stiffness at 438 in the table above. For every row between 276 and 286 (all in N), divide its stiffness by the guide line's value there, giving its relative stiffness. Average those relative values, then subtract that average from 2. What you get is 0.91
